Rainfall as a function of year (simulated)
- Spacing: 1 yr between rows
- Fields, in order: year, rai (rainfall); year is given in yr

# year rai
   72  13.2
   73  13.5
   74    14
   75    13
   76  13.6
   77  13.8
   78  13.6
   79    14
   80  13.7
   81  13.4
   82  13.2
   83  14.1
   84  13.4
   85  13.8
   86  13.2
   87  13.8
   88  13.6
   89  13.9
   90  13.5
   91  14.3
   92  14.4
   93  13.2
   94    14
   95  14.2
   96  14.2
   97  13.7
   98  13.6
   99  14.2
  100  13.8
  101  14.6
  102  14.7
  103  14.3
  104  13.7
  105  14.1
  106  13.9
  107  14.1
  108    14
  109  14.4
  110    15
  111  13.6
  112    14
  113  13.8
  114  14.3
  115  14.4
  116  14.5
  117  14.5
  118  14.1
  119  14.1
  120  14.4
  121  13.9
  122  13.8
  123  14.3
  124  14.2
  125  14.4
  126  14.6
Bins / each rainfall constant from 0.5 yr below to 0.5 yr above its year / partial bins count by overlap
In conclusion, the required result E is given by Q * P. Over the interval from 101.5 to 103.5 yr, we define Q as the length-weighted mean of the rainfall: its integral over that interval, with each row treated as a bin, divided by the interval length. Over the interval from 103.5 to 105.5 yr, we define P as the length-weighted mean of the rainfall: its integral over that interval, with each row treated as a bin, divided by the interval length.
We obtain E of 202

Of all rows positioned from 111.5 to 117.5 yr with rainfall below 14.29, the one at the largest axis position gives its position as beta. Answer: 113 yr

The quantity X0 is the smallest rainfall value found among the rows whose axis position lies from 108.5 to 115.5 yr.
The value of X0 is 13.6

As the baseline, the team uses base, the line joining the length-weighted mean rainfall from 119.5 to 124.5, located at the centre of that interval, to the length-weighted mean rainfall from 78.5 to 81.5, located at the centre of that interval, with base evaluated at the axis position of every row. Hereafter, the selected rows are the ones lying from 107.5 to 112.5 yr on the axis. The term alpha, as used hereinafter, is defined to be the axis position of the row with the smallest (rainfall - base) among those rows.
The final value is 111 yr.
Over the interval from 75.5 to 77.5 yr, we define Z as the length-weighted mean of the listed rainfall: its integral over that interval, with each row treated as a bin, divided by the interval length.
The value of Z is 13.7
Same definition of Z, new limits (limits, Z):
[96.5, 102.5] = 14.1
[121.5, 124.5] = 14.1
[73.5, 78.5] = 13.6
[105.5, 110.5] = 14.3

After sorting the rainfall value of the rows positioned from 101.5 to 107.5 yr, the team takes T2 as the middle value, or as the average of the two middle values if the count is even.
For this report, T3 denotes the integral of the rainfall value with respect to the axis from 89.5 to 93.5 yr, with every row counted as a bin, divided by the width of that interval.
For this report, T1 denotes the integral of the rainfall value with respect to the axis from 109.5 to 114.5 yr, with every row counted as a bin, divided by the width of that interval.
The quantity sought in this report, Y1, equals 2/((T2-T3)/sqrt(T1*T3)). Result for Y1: 112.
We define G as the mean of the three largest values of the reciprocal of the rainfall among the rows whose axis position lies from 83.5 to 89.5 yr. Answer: 0.075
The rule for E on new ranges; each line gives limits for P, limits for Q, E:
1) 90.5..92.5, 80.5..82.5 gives 191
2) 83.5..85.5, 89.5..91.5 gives 189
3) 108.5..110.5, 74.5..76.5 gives 196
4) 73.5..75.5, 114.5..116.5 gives 195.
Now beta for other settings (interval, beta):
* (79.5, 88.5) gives 88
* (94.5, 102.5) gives 100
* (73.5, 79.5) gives 79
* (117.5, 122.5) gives 122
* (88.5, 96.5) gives 96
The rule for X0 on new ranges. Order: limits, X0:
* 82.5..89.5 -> 13.2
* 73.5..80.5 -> 13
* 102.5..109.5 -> 13.7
